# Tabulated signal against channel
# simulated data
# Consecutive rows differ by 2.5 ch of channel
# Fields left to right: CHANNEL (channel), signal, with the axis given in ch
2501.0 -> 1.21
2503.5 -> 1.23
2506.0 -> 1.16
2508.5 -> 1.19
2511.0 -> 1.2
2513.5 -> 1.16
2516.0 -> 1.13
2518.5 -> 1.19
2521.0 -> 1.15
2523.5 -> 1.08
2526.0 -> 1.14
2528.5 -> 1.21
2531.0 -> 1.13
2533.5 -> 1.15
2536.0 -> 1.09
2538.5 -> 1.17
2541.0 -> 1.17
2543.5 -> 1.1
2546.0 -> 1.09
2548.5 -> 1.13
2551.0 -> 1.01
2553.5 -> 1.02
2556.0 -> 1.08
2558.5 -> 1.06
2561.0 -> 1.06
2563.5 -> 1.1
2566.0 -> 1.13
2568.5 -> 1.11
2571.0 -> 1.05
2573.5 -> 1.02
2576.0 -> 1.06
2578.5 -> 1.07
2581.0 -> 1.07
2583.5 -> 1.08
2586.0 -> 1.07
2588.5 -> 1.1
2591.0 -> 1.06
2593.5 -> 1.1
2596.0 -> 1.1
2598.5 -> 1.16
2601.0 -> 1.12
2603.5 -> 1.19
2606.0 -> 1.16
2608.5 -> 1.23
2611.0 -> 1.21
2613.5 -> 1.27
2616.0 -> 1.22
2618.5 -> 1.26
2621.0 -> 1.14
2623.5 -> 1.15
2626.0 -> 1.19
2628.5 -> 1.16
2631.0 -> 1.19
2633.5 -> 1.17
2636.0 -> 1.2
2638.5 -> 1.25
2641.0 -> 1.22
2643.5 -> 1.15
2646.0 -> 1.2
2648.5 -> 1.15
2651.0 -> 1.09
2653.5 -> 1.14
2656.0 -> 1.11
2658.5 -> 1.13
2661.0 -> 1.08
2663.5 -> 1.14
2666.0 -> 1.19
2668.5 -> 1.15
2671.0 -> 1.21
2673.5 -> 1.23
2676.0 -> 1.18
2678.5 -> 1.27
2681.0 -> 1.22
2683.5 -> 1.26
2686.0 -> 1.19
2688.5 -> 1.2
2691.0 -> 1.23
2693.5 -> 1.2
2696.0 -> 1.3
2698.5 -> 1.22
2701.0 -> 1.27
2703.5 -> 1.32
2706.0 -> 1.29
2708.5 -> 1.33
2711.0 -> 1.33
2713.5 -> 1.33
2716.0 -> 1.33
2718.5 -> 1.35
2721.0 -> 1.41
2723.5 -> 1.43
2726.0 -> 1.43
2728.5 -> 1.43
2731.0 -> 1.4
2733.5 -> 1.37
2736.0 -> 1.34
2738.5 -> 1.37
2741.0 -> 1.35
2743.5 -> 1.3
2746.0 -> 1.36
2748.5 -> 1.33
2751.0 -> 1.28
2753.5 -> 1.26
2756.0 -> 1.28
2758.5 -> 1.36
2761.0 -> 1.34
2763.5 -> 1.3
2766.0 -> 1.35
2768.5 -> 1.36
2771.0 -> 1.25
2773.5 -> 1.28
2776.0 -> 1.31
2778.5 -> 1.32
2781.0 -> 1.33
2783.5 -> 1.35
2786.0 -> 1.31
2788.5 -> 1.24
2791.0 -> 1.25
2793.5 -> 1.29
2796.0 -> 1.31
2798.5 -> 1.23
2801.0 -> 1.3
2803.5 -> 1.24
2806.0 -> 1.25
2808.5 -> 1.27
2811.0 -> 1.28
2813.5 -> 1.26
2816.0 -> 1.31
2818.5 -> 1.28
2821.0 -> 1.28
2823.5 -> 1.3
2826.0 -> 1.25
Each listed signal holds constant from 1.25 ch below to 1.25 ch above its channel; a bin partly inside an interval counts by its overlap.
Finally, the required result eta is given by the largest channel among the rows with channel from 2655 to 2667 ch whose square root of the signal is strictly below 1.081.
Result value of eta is 2663.5 ch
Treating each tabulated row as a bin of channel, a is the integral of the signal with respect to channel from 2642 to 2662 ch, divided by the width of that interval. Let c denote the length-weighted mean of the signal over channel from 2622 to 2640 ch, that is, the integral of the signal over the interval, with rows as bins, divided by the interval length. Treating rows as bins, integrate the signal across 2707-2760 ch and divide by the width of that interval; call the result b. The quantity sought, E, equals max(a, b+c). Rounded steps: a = 1.13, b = 1.35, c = 1.19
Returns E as 2.54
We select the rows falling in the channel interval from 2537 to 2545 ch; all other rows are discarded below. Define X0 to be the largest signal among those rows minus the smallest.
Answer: 0.07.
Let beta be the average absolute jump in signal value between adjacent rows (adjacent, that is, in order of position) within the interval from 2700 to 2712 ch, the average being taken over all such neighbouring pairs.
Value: 0.030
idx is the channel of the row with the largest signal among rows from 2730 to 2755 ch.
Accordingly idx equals 2731.0 ch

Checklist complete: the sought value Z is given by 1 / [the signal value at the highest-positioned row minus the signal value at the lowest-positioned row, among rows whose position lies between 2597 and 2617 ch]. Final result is 17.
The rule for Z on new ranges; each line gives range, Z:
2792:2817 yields 50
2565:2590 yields -33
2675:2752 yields 10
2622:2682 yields 14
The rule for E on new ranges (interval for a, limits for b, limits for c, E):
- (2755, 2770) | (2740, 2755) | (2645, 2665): 2.44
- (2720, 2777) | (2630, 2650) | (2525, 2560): 2.30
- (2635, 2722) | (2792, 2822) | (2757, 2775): 2.59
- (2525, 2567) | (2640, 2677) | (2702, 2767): 2.50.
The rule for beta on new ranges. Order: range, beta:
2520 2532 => 0.070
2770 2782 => 0.020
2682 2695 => 0.035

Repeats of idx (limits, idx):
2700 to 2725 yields 2723.5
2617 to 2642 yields 2618.5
